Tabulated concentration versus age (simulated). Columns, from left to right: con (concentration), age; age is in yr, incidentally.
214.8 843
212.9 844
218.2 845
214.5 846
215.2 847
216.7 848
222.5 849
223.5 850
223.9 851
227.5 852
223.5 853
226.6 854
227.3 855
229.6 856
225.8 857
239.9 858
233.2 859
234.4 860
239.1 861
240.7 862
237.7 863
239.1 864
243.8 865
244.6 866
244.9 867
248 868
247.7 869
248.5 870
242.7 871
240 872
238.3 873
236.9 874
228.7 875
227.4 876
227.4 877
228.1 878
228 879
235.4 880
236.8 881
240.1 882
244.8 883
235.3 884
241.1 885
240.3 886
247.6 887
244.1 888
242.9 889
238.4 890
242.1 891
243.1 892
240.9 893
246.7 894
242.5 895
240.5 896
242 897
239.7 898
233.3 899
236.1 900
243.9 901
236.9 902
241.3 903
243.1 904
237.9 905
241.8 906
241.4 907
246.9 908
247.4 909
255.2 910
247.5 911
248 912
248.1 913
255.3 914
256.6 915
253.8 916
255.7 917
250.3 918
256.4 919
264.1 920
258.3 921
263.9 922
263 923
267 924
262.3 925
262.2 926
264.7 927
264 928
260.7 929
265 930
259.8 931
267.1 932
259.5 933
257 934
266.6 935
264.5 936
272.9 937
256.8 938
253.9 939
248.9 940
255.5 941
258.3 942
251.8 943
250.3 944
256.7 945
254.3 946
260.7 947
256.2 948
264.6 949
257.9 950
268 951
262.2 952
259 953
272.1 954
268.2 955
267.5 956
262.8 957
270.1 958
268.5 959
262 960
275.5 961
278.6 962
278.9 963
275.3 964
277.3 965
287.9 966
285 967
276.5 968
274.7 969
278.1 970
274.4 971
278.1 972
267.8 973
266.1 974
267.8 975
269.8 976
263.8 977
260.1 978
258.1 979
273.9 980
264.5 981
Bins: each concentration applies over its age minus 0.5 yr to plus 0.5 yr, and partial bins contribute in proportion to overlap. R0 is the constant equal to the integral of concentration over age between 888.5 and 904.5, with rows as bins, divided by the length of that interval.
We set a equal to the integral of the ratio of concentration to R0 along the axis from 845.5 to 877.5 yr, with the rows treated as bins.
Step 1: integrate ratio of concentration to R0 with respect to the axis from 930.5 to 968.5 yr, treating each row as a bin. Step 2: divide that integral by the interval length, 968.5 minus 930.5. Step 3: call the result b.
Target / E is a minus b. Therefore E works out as 30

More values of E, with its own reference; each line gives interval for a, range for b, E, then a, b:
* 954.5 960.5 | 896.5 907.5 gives 6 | 7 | 1.00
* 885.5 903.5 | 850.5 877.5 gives 17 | 18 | 0.98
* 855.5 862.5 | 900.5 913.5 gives 6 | 7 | 1.02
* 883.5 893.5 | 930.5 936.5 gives 9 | 10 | 1.09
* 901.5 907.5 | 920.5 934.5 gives 5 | 6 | 1.09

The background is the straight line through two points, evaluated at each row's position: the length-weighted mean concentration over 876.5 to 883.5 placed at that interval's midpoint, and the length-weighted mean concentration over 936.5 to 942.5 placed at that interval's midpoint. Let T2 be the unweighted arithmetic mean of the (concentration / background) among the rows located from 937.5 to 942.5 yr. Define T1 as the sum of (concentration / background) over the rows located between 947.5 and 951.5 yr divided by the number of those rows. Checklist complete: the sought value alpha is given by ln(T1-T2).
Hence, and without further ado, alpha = -4.4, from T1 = 1.00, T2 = 0.987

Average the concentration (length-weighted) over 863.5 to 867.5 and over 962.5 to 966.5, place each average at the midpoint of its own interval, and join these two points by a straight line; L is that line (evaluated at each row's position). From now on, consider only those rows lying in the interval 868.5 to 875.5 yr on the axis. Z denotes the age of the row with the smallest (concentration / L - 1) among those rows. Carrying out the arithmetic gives 875 yr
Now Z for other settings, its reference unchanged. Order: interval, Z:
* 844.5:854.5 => 846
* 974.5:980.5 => 979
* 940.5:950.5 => 944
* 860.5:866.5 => 863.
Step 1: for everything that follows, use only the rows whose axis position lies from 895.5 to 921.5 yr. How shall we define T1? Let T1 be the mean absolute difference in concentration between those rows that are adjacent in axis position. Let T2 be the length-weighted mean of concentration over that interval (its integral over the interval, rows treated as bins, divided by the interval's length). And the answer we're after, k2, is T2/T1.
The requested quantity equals 59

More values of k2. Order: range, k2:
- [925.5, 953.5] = 47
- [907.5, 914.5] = 63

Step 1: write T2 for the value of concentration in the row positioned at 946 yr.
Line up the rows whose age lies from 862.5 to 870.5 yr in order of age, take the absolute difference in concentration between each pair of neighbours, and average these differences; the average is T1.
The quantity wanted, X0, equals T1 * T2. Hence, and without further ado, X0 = 414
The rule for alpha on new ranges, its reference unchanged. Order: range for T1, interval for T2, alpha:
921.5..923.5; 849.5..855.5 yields -3.2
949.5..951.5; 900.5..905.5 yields -4.2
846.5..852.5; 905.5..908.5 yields -5.9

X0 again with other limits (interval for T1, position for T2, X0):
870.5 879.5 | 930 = 533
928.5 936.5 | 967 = 1572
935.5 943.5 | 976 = 1862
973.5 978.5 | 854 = 759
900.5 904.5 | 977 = 1161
